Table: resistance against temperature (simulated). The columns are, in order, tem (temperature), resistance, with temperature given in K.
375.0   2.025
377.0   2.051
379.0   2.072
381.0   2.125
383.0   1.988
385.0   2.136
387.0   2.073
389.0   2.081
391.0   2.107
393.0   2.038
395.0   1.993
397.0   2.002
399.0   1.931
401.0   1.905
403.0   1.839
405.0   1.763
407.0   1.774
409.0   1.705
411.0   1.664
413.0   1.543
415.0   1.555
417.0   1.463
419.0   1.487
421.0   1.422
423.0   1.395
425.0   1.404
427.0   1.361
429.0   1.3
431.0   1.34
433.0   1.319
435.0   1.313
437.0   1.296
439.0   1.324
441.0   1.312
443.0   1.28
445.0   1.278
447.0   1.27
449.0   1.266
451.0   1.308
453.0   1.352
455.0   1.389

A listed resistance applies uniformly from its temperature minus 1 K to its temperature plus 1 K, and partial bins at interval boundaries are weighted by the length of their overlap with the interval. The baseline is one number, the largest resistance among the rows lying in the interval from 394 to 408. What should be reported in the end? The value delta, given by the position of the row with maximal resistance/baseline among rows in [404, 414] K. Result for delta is 407.0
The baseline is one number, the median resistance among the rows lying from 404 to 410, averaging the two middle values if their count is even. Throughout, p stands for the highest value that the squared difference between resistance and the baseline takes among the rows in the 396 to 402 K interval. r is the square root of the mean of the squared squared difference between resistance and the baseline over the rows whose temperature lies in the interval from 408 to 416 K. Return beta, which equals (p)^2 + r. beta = 0.04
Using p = 0.06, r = 0.03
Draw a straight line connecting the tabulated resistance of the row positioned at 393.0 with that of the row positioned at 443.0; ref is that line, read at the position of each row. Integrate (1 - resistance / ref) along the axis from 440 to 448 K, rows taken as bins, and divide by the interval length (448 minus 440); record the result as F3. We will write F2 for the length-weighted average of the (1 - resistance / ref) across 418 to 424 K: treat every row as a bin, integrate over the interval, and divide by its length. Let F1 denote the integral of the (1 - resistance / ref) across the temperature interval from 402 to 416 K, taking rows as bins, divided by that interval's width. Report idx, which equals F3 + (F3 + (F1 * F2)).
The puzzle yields -0.03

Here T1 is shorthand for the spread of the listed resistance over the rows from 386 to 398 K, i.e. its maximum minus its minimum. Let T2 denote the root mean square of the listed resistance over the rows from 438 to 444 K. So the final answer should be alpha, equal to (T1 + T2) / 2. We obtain 0.71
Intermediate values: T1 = 0.11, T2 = 1.31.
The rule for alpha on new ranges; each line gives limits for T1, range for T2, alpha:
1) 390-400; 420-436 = 0.77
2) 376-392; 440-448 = 0.72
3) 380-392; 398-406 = 1.00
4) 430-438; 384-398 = 1.05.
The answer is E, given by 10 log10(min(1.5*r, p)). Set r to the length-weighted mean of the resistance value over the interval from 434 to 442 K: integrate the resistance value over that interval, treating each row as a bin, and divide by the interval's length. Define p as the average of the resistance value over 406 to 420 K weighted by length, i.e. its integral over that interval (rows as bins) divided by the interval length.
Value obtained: 2.0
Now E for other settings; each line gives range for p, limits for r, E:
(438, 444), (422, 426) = 1.2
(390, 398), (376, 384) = 3.1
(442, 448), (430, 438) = 1.1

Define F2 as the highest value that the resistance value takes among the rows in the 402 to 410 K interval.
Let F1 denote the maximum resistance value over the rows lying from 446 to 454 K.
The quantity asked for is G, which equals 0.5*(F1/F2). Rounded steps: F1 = 1.352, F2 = 1.839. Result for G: 0.37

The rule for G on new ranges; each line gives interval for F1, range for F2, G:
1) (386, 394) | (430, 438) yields 0.79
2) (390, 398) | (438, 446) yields 0.80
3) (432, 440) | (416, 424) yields 0.45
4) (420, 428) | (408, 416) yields 0.42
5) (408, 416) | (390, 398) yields 0.40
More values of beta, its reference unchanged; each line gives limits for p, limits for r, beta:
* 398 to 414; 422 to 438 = 0.18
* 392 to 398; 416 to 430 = 0.14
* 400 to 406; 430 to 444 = 0.20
